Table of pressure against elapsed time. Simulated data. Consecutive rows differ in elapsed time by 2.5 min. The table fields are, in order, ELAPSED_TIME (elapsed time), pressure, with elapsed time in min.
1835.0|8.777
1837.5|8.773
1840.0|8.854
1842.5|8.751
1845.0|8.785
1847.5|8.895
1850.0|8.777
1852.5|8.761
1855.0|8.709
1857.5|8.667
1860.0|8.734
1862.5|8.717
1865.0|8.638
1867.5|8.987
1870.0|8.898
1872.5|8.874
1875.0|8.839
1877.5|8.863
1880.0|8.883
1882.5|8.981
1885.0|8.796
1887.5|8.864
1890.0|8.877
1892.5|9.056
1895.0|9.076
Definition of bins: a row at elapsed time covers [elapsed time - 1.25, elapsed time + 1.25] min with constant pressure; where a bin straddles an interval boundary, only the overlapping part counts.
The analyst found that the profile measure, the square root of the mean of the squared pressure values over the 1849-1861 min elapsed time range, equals 8.73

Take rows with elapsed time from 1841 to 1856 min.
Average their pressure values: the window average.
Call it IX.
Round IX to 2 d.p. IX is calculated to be 8.78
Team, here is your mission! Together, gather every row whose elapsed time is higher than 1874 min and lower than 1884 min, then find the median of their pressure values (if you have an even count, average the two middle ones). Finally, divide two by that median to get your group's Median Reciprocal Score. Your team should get 0.225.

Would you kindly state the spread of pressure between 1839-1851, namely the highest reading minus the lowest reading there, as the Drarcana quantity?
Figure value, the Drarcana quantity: 0.144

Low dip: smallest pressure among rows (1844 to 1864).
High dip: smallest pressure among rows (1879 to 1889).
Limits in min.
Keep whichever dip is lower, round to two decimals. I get 8.67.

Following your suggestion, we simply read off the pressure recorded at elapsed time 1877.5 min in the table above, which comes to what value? 8.863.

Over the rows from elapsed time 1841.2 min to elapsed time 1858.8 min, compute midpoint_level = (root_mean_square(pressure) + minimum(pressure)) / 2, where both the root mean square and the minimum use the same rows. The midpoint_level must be 8.72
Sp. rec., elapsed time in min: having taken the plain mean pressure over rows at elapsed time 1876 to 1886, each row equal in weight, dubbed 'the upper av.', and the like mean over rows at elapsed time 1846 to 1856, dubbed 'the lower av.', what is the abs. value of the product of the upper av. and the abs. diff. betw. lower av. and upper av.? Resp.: 0.8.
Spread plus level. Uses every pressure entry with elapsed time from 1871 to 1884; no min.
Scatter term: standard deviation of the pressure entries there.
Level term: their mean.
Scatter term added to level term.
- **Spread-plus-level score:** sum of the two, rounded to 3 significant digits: 8.94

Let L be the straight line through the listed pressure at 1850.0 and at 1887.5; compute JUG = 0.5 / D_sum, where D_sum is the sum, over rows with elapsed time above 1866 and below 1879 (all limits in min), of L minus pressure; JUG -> -1.6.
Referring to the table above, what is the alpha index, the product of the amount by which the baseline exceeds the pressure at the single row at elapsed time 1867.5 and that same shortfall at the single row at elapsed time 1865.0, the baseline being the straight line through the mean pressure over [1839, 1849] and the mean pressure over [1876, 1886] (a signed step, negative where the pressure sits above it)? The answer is -0.028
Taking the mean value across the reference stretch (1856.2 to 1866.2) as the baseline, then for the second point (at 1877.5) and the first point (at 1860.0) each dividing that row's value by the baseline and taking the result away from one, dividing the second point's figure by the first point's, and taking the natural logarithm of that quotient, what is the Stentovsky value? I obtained 1.4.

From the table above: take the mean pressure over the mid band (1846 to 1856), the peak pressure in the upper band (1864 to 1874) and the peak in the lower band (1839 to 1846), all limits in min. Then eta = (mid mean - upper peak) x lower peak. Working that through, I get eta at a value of -1.8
